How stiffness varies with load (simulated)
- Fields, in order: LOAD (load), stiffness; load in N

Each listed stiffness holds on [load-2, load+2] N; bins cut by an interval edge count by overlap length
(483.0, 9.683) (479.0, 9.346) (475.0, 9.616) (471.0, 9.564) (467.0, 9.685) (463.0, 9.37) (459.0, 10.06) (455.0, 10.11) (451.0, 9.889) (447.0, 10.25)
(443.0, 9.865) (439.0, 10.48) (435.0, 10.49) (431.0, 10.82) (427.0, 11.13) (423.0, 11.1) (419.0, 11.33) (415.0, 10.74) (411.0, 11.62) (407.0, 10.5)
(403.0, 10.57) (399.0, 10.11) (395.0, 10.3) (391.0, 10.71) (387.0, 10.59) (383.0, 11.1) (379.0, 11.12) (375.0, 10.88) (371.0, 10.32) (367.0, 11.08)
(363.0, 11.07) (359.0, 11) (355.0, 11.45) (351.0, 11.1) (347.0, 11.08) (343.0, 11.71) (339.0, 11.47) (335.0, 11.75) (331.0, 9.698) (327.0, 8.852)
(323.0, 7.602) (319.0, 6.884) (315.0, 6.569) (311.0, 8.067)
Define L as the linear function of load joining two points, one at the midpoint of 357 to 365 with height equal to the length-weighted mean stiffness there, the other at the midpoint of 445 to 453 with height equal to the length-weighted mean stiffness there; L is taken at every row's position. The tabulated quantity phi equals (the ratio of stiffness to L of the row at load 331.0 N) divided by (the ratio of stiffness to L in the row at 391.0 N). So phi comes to 0.85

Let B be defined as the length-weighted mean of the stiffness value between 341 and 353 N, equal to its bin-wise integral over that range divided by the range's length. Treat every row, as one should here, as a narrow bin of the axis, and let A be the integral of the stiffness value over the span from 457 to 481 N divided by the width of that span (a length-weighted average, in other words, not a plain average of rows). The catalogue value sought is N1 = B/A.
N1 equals 1.18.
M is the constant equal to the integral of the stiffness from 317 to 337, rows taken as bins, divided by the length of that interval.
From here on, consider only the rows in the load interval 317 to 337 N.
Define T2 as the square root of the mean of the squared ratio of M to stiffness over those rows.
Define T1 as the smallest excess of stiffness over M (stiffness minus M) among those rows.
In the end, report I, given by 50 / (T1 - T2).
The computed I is -16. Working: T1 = -2.07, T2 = 1.05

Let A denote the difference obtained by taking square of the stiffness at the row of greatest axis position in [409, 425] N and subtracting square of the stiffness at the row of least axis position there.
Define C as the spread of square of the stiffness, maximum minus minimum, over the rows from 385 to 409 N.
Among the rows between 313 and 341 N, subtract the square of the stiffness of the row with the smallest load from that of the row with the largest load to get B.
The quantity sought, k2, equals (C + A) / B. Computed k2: 0.0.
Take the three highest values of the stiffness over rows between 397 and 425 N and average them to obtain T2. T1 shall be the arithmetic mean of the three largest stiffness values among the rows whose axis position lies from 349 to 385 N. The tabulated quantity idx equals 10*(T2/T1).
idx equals 10.1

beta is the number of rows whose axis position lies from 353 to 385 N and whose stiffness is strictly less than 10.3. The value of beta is 0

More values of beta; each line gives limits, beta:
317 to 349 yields 4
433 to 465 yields 6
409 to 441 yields 0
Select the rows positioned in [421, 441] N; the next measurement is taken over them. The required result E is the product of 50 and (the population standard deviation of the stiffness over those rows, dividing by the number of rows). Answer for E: 14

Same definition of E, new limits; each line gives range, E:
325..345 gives 60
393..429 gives 24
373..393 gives 10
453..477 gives 13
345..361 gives 9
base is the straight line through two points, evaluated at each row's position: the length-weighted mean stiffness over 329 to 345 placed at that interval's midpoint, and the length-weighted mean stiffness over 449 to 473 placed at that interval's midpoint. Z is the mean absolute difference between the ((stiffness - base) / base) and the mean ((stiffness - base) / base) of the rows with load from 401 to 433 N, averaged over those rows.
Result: 0.035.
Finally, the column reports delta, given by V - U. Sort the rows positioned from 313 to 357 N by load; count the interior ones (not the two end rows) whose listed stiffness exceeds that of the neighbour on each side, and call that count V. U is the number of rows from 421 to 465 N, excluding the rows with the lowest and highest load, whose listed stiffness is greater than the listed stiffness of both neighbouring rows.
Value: -1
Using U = 3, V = 2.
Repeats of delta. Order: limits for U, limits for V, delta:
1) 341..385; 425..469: -1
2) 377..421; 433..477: 0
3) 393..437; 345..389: -1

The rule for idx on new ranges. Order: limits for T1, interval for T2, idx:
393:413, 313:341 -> 10.1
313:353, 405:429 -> 9.8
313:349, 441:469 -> 8.7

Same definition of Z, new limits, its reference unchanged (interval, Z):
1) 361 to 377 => 0.023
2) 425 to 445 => 0.028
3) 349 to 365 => 0.012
